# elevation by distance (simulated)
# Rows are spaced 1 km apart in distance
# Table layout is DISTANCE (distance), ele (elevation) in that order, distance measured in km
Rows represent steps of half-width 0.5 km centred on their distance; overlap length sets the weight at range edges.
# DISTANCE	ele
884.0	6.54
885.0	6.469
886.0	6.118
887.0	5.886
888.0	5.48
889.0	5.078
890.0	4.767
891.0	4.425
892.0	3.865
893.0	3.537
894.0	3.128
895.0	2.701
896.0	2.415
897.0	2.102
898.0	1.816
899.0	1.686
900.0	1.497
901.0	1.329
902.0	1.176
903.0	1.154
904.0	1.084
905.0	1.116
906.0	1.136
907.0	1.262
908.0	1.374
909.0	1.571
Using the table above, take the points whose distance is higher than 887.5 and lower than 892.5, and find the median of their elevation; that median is 4.8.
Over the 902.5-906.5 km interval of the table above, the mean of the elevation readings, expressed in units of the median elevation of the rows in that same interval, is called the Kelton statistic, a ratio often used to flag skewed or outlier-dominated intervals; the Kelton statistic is 0.997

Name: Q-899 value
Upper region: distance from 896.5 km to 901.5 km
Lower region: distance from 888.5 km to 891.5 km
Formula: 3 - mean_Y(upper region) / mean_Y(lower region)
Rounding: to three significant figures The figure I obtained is 2.65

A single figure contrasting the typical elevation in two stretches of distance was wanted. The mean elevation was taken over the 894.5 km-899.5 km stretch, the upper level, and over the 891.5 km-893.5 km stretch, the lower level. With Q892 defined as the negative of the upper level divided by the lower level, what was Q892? -0.58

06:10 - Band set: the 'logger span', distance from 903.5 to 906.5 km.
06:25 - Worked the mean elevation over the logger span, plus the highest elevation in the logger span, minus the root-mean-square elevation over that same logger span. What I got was 1.1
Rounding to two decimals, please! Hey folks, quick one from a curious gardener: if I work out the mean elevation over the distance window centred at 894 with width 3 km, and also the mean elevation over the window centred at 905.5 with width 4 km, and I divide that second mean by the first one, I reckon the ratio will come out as 0.37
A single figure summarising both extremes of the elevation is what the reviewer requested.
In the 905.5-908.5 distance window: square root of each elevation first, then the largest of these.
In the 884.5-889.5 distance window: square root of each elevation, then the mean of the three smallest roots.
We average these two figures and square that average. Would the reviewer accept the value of 3.1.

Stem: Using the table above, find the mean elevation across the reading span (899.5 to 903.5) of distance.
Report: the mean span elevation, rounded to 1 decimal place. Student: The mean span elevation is 1.3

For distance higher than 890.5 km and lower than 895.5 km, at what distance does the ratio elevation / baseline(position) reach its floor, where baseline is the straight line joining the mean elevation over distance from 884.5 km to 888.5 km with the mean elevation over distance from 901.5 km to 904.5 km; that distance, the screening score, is 895.0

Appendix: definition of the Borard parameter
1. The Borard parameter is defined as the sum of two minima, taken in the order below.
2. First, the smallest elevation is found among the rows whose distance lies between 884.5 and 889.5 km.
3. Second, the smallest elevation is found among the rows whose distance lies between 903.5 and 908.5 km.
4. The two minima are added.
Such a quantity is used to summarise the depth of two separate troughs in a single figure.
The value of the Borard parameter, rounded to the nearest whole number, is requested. 6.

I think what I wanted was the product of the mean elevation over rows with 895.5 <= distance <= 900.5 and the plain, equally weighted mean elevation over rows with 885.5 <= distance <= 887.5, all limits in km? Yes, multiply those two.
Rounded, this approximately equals 11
